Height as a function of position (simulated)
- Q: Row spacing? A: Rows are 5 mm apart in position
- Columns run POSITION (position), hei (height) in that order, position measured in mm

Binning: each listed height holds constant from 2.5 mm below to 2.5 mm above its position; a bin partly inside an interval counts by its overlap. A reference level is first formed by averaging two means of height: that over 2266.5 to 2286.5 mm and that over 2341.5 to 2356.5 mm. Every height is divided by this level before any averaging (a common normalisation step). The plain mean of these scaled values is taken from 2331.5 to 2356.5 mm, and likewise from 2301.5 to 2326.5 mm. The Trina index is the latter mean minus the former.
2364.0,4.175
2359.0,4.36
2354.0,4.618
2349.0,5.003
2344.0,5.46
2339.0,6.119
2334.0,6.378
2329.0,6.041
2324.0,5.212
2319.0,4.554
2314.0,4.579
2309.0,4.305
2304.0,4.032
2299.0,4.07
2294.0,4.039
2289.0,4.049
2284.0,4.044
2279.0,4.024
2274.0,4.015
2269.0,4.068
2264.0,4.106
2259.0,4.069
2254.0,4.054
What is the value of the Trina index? -0.22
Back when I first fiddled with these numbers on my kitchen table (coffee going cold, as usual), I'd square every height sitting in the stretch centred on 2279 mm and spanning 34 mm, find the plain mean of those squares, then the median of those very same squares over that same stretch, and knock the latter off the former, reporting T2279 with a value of 0.0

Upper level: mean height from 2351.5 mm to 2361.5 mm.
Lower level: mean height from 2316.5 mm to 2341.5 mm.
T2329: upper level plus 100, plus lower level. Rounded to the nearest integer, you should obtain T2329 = 110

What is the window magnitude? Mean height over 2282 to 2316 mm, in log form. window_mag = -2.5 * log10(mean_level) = -1.55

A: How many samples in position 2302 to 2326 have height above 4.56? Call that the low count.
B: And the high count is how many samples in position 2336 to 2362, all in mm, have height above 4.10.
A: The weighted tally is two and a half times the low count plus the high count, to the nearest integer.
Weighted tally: 10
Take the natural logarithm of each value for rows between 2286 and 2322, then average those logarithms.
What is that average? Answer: 1.44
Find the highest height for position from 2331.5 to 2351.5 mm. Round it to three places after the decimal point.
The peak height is 6.378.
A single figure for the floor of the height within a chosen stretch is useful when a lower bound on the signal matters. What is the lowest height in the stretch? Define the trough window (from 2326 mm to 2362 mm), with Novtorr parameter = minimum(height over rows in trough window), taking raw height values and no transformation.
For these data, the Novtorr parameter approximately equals 4.36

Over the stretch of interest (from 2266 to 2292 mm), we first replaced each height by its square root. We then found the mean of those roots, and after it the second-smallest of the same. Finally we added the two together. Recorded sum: 4.02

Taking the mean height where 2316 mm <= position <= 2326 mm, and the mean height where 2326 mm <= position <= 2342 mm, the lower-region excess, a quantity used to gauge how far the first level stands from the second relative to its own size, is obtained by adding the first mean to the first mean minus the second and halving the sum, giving 1.79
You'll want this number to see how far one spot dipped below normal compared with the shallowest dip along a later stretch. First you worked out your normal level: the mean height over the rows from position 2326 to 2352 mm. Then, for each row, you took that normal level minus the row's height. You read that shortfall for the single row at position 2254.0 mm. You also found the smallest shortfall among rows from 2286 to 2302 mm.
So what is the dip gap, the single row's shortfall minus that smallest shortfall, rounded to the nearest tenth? 0.0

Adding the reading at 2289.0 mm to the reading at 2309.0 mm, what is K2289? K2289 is 8.4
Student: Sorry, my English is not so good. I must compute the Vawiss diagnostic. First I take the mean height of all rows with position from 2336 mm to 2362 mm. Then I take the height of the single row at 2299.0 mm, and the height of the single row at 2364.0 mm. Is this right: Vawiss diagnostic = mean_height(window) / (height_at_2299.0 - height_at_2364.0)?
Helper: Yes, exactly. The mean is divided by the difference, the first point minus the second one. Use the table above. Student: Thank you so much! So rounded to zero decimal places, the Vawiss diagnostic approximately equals -49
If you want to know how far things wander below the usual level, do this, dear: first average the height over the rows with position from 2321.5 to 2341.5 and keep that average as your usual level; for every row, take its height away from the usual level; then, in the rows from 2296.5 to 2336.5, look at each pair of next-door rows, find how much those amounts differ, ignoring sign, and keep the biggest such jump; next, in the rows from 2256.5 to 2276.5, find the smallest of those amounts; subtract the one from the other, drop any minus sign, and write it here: 1.00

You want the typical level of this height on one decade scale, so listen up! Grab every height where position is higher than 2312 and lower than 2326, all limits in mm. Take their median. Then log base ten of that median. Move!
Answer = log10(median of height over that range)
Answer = 0.66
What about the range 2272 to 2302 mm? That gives 0.61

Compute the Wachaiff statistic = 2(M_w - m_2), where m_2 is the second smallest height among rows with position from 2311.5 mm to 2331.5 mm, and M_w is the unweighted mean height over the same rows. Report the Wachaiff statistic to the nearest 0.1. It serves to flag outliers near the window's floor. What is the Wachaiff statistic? 1.0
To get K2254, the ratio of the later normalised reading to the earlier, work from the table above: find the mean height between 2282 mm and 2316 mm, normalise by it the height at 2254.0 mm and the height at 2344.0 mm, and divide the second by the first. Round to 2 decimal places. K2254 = 1.35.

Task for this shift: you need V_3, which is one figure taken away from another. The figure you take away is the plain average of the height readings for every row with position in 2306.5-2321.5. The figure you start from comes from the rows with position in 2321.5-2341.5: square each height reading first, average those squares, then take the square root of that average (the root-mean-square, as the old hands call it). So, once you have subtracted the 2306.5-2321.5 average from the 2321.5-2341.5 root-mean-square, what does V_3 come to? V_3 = 1.5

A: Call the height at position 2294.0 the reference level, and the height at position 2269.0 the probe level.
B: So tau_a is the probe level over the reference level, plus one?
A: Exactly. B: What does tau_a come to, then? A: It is 2.01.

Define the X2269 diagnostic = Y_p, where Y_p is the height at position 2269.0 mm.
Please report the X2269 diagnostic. 4.068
